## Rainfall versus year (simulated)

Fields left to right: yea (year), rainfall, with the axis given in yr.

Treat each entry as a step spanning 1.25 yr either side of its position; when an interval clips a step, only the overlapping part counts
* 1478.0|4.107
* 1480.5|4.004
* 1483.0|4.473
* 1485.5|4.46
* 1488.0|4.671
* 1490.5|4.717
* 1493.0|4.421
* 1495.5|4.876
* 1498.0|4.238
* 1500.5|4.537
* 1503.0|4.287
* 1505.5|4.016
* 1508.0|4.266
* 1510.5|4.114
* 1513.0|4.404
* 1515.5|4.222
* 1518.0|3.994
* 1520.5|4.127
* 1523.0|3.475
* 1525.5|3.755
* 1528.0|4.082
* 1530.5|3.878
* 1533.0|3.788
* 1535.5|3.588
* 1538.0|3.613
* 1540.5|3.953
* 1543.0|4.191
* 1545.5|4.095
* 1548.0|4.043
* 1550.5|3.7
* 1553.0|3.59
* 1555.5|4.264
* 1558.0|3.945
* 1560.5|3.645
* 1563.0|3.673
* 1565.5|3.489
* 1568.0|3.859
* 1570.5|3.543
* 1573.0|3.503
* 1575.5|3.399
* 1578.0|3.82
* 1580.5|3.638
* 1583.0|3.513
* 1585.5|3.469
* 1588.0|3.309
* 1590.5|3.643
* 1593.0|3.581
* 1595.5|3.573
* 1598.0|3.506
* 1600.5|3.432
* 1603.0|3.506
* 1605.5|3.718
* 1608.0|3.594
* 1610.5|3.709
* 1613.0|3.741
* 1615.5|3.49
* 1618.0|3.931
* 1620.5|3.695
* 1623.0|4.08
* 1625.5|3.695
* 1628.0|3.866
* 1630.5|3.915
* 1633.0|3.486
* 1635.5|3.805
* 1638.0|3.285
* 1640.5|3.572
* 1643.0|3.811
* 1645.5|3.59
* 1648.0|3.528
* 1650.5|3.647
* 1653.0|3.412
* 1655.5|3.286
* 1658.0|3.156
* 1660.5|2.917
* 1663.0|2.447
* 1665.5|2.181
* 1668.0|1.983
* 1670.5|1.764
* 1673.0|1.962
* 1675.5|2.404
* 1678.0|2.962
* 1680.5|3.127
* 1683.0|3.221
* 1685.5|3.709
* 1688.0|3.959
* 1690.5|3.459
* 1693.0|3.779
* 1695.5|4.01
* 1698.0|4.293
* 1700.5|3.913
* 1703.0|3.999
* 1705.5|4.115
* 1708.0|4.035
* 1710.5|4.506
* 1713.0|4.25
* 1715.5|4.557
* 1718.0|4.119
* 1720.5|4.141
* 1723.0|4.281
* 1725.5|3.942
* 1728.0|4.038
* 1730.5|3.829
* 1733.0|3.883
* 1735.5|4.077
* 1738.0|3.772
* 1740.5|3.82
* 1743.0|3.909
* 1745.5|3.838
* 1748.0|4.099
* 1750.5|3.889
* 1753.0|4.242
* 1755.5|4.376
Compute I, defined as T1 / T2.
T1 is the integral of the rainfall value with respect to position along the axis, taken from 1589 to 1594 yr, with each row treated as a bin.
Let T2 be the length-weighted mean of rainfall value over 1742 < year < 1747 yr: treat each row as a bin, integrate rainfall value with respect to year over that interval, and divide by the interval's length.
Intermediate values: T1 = 18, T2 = 3.9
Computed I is 5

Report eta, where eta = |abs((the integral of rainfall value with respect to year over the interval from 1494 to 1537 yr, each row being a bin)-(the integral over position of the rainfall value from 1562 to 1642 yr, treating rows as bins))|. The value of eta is 114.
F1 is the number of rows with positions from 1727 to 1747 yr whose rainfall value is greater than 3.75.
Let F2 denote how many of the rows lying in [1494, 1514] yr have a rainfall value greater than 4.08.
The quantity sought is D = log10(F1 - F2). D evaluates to 0.00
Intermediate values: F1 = 8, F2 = 7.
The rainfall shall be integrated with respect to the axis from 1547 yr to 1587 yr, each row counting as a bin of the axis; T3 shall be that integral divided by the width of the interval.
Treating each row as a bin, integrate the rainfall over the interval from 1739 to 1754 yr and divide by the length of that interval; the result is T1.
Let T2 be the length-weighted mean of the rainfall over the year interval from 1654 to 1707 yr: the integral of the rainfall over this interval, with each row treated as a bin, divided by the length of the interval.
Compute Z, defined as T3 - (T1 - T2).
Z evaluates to 2.91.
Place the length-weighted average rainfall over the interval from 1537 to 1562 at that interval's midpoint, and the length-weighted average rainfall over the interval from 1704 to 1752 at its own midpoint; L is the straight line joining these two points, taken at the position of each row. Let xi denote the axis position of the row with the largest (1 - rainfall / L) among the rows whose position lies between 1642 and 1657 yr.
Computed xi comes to 1655.5 yr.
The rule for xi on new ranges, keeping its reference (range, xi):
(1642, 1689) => 1670.5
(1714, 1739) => 1738.0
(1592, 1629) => 1600.5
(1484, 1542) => 1523.0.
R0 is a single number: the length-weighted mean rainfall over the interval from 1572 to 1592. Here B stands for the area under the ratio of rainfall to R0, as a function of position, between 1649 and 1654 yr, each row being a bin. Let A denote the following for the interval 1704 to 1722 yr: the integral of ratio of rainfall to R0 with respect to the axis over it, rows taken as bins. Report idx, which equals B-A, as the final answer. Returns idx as -17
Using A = 22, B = 5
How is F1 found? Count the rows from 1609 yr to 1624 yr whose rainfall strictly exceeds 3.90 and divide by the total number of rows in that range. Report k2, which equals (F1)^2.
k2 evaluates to 0.11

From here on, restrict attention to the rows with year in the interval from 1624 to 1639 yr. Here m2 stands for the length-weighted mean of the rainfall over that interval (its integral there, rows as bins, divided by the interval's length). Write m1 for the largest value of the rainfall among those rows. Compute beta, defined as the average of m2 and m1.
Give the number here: 3.80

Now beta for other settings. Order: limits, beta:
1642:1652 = 3.72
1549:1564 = 4.04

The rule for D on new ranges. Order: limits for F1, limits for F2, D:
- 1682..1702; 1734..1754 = 0.48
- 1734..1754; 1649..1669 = 0.90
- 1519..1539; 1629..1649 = 0.70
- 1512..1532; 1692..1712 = 0.60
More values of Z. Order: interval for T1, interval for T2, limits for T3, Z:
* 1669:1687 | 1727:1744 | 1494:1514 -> 5.50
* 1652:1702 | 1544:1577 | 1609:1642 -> 4.37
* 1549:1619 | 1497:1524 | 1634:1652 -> 4.12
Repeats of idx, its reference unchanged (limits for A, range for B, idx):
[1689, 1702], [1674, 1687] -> -3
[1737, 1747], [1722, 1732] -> 0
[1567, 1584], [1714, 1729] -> 0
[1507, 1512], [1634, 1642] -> 2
